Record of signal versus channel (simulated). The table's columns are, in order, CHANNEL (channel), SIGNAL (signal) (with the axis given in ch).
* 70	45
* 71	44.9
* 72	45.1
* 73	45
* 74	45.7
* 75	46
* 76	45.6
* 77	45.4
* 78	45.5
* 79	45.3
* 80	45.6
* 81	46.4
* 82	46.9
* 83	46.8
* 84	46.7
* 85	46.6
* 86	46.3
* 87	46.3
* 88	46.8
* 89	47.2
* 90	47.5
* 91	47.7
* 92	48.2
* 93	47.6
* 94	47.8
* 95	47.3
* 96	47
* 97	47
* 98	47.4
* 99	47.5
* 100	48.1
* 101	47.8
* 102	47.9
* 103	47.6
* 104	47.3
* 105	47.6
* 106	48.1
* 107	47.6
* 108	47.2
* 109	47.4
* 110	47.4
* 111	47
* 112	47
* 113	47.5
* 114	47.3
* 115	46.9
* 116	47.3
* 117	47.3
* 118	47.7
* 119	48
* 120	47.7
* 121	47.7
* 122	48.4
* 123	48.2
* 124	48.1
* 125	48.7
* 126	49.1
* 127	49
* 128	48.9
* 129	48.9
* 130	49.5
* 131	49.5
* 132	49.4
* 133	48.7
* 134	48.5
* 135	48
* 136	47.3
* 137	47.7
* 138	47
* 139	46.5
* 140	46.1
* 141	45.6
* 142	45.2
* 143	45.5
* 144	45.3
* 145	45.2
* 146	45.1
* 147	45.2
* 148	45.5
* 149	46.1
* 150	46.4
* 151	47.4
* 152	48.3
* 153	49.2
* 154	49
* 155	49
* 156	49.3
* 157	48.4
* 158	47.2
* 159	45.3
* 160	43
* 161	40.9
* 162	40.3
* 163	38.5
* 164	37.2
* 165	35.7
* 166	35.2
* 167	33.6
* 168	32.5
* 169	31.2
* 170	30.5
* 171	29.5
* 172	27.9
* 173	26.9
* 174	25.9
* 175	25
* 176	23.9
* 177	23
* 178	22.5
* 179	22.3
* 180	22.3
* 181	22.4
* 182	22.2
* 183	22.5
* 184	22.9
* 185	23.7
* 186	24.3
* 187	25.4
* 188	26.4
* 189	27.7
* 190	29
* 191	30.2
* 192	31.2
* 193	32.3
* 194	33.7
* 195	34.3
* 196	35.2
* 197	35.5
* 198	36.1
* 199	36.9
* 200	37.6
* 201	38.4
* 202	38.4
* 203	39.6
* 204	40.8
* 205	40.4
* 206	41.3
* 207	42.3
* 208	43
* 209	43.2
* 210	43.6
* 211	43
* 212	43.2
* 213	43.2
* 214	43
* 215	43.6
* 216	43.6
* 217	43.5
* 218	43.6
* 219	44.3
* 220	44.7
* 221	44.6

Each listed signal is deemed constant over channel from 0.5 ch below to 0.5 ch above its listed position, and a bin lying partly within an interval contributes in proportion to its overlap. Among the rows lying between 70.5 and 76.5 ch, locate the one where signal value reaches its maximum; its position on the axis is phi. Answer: 75 ch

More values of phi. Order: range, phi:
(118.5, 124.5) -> 122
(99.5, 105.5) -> 100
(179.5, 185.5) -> 185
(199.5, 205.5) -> 204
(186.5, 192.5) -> 192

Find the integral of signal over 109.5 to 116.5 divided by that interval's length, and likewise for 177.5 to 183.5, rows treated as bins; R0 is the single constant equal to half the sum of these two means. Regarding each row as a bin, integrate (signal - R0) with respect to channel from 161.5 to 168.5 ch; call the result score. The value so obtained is 10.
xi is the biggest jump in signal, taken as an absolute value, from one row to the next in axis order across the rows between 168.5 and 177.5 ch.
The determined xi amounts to 1.60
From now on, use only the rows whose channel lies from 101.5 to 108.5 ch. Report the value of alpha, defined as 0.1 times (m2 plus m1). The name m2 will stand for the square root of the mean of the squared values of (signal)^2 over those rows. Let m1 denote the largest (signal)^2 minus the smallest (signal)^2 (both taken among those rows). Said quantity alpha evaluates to 235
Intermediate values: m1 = 86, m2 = 2267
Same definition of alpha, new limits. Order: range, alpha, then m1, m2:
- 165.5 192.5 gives 150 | 746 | 757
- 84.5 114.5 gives 242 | 180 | 2244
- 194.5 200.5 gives 153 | 237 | 1295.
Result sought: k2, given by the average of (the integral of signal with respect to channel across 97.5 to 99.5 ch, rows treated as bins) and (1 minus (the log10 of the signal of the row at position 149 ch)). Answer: 47.1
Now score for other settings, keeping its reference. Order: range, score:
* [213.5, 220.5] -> 63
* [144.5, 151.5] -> 77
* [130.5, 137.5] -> 96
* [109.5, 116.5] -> 87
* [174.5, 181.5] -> -82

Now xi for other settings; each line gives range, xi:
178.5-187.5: 1.10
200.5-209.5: 1.20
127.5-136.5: 0.70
